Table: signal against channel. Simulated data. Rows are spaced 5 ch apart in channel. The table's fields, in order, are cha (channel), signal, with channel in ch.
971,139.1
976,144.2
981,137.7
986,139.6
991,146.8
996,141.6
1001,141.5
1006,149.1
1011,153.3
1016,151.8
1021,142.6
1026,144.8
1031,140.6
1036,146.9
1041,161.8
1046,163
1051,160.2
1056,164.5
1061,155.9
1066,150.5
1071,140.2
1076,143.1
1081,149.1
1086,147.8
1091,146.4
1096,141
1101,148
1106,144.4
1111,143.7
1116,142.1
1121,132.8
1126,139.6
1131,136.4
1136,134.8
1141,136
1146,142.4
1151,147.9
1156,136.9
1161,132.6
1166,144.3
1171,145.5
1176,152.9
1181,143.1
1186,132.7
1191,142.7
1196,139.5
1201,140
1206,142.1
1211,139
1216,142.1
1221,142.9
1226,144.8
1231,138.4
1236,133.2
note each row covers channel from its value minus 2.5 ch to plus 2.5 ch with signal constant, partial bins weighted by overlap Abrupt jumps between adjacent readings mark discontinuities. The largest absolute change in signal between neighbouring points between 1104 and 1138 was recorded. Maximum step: 9.3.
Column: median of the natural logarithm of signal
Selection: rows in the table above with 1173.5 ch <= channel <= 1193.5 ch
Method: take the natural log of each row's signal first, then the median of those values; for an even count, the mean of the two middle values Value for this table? 4.962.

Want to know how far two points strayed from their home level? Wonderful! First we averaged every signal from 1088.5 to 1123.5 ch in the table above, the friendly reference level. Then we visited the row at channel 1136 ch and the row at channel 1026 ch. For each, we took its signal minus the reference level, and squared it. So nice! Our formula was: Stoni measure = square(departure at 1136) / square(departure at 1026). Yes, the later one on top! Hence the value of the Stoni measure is 13.0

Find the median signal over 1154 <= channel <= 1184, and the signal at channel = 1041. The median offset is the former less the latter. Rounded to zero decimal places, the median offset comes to -18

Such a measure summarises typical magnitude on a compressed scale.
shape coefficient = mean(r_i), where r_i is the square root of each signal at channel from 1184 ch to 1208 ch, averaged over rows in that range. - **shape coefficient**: 11.81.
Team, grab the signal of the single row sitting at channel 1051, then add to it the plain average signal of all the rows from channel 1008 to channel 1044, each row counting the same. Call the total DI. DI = 309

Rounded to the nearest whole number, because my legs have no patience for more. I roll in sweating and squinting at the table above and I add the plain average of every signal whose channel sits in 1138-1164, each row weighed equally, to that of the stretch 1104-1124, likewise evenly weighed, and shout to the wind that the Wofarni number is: 280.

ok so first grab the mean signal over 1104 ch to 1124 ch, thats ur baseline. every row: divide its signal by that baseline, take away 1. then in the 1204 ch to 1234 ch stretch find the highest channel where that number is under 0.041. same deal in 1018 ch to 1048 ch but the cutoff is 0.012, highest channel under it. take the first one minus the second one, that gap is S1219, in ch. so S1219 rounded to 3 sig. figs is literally 200 ch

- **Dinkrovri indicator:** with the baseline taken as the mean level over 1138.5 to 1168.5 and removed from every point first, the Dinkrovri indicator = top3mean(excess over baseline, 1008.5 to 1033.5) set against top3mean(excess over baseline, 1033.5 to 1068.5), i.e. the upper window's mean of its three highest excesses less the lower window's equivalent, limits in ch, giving 13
